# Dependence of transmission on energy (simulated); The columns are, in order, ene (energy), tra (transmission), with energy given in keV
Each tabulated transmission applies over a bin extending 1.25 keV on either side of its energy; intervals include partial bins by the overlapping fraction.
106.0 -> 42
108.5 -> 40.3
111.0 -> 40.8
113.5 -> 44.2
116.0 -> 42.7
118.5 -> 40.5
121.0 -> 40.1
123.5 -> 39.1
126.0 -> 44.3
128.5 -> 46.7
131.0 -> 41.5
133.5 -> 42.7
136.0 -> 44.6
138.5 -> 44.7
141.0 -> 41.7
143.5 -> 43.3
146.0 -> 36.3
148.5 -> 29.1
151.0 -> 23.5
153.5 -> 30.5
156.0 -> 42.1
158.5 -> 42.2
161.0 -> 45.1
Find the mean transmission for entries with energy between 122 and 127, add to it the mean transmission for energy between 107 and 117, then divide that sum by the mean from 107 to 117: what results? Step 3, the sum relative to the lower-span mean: 1.99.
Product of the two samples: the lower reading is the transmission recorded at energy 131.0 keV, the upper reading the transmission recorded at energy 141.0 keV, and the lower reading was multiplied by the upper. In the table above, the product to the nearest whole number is 1731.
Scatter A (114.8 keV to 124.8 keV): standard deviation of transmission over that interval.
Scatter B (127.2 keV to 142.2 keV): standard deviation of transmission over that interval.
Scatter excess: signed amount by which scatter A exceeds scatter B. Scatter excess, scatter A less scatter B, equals -0.5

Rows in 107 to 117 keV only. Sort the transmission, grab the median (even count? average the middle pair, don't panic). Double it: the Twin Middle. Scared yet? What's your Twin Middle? 83.5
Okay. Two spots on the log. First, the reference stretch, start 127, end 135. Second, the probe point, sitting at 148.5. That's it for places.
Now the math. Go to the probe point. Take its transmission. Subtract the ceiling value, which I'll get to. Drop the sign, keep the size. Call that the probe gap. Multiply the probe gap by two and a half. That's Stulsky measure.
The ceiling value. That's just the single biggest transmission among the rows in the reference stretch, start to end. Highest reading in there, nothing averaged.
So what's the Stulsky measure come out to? 44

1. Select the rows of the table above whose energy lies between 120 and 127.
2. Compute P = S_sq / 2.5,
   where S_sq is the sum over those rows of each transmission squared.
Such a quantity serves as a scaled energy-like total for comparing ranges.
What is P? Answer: 2040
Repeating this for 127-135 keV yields 2291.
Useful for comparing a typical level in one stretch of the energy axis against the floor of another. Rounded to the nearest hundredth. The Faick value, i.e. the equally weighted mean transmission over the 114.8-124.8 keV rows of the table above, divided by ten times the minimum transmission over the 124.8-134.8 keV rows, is 0.10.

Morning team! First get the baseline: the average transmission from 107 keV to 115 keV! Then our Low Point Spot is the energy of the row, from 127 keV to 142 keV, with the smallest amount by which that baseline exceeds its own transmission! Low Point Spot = 128.5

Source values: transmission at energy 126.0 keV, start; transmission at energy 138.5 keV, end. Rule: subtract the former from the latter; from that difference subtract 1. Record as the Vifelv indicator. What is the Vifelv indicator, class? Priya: -0.6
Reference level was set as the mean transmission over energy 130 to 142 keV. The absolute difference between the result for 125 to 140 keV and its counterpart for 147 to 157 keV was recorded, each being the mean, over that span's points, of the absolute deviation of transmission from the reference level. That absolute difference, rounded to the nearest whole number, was 10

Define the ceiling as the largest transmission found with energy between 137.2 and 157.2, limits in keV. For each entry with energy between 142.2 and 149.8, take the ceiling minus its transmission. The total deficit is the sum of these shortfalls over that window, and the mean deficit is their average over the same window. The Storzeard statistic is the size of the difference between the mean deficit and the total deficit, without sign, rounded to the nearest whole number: 17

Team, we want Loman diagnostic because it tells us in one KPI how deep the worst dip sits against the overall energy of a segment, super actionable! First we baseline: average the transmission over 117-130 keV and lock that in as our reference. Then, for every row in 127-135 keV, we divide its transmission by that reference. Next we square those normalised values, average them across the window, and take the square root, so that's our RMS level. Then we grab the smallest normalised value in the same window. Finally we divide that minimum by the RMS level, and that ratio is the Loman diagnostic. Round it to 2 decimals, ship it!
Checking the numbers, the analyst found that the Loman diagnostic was 0.95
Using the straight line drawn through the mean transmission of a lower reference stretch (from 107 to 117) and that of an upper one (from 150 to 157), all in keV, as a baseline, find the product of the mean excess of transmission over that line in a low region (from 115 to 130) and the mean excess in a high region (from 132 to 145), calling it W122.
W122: 21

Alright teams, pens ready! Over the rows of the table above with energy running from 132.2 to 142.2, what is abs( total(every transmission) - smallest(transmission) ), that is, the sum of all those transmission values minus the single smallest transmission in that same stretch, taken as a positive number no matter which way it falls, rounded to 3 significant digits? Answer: 132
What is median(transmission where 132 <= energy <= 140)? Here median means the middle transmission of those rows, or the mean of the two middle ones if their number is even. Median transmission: 44.6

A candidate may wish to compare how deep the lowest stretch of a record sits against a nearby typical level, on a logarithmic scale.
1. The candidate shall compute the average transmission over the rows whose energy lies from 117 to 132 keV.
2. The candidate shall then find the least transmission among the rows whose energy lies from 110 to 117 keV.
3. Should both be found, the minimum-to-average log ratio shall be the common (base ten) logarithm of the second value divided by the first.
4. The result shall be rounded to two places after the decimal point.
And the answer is -0.01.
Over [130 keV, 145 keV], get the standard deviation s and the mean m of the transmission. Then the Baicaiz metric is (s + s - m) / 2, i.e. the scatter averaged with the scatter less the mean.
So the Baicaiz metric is -20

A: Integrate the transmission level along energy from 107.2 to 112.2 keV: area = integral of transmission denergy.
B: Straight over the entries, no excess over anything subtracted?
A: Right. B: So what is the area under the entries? 203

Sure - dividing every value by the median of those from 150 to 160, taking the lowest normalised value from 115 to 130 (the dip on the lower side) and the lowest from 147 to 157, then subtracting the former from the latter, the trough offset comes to -0.4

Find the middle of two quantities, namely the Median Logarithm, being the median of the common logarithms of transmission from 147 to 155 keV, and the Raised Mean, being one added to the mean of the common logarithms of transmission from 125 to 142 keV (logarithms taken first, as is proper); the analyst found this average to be 2.05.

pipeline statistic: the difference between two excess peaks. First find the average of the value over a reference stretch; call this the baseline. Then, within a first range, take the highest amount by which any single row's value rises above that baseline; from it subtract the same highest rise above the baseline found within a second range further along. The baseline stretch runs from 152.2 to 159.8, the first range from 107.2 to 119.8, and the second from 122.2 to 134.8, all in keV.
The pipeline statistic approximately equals -2.5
